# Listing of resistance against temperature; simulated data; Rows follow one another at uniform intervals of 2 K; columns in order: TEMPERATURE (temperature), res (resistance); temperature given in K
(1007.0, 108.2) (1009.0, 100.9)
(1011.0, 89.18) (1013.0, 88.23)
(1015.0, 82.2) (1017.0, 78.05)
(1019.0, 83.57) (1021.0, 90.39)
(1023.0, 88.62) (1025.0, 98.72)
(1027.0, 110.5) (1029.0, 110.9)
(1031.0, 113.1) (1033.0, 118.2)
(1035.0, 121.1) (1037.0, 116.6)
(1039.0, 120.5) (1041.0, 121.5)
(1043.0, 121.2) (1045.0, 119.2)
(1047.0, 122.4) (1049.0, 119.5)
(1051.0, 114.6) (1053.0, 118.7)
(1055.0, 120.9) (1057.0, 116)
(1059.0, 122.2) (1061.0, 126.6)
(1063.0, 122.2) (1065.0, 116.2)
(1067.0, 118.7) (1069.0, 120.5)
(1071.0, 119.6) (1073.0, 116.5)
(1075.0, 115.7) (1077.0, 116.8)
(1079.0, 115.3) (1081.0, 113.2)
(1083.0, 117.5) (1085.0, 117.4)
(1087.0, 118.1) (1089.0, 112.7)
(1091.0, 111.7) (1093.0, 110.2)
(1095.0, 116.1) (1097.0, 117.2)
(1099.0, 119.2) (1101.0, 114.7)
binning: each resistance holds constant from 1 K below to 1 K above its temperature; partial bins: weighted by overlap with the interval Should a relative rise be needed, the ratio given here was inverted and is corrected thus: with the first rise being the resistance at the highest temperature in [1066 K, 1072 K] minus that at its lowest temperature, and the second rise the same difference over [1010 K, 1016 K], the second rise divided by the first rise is -7.8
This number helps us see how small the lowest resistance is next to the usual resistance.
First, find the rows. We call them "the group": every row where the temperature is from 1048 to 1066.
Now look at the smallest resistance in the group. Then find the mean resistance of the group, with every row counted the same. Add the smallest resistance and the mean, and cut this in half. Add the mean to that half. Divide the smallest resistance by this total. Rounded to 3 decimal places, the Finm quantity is 0.484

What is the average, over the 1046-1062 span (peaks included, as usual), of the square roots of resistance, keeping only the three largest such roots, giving 11.1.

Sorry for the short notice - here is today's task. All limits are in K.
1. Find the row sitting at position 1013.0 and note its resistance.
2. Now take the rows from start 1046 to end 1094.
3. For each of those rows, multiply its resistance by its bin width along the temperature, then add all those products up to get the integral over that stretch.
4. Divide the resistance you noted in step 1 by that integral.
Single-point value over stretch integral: 0.0156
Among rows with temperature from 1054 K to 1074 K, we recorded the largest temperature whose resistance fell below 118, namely 1073.0 K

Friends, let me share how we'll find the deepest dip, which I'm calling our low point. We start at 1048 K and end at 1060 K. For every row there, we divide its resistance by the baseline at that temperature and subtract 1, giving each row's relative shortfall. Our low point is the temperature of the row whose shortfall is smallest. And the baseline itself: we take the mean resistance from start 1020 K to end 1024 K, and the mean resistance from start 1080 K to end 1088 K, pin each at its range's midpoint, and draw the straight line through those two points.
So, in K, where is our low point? 1057.0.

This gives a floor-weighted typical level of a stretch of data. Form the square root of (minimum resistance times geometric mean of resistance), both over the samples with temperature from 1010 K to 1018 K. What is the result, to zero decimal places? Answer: 81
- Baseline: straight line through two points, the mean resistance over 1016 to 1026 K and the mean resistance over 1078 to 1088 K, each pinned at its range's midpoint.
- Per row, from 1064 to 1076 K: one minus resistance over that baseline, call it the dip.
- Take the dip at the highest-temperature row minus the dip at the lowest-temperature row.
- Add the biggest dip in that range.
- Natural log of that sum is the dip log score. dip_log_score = -3.9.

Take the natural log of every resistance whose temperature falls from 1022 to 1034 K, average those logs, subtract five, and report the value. -0.335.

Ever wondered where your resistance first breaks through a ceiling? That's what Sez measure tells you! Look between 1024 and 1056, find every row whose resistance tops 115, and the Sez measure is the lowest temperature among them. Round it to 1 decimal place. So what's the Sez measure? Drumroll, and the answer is 1033.0 K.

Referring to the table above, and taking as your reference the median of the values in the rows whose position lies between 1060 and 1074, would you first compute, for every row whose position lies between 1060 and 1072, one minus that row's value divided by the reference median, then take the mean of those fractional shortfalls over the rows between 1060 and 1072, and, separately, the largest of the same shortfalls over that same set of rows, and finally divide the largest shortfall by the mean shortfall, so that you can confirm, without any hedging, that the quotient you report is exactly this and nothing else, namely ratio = -3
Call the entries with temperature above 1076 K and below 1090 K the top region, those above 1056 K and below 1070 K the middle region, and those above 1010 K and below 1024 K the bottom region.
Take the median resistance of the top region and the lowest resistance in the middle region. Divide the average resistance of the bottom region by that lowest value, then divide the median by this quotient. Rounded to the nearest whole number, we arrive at 158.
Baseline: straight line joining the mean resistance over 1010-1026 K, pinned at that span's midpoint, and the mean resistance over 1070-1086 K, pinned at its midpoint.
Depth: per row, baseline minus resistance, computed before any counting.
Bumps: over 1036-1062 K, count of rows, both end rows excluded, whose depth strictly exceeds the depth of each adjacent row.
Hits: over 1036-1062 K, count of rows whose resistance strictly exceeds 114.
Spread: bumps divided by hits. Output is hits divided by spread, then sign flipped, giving -56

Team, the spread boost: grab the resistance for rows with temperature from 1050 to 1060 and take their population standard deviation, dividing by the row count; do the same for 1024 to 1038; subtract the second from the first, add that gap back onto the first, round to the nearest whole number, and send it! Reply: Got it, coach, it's -1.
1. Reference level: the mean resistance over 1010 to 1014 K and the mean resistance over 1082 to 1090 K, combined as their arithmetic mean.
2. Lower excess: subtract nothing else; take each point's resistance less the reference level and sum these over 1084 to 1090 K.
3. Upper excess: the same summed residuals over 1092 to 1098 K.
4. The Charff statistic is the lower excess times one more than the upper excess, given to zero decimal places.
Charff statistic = 1491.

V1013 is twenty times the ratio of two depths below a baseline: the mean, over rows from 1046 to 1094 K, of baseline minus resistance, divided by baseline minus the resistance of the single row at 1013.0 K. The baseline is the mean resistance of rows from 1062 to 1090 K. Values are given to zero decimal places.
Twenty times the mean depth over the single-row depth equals 0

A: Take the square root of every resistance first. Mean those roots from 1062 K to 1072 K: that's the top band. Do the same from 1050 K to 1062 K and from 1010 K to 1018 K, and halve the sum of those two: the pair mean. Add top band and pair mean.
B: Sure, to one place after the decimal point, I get 21.0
